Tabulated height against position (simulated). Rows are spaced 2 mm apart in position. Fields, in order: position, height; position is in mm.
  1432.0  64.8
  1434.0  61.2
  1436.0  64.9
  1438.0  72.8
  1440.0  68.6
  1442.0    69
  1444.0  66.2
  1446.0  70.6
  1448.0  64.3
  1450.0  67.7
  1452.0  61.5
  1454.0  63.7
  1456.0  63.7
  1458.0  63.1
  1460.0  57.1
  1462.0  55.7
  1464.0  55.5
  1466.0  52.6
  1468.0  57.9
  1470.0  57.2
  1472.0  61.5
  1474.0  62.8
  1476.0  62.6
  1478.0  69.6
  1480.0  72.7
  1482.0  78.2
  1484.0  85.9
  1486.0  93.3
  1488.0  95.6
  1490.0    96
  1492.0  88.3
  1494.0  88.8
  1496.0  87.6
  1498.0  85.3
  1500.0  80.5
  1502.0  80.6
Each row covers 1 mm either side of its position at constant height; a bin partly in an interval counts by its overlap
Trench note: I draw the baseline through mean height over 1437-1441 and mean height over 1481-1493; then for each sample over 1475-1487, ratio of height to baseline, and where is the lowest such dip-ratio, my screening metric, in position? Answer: 1476.0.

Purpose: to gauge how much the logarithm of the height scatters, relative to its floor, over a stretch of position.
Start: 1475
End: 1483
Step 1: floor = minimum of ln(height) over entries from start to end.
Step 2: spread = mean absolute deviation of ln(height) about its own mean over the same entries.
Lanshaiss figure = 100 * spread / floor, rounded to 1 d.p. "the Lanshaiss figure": 1.6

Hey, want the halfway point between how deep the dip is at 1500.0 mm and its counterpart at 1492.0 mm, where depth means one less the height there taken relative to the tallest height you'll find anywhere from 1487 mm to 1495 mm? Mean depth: 0.12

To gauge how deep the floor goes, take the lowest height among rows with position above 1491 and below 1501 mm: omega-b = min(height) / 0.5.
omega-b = 161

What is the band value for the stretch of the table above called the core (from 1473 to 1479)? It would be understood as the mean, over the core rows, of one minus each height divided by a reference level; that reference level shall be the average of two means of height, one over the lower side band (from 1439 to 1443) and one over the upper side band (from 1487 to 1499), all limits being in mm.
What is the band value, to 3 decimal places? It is 0.183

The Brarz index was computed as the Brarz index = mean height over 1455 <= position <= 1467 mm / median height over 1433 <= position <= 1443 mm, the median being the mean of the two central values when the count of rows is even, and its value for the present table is 0.84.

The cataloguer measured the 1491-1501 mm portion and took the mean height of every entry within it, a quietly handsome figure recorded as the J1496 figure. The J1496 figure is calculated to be 86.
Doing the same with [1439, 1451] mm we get 68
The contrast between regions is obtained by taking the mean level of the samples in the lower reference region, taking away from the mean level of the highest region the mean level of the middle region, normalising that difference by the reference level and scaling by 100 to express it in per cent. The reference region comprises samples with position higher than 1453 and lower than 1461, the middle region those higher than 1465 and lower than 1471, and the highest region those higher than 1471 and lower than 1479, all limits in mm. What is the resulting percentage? 13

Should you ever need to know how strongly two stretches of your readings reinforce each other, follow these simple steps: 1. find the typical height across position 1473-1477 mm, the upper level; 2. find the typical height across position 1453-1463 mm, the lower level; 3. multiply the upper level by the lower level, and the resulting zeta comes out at 3803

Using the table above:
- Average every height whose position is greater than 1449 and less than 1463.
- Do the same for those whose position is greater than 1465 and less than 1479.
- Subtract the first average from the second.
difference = -1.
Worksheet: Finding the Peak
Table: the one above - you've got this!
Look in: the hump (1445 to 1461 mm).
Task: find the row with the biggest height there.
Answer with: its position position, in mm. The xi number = 1446.0 mm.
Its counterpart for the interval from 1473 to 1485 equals 1484.0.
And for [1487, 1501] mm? 1490.0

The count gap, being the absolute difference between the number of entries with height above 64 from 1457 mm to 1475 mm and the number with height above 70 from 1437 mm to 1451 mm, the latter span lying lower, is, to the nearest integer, 2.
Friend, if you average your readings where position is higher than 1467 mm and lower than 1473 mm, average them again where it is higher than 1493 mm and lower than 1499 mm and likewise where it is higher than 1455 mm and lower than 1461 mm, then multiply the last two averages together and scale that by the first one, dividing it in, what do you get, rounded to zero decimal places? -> 91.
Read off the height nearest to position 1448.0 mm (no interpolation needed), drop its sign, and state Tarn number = 64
